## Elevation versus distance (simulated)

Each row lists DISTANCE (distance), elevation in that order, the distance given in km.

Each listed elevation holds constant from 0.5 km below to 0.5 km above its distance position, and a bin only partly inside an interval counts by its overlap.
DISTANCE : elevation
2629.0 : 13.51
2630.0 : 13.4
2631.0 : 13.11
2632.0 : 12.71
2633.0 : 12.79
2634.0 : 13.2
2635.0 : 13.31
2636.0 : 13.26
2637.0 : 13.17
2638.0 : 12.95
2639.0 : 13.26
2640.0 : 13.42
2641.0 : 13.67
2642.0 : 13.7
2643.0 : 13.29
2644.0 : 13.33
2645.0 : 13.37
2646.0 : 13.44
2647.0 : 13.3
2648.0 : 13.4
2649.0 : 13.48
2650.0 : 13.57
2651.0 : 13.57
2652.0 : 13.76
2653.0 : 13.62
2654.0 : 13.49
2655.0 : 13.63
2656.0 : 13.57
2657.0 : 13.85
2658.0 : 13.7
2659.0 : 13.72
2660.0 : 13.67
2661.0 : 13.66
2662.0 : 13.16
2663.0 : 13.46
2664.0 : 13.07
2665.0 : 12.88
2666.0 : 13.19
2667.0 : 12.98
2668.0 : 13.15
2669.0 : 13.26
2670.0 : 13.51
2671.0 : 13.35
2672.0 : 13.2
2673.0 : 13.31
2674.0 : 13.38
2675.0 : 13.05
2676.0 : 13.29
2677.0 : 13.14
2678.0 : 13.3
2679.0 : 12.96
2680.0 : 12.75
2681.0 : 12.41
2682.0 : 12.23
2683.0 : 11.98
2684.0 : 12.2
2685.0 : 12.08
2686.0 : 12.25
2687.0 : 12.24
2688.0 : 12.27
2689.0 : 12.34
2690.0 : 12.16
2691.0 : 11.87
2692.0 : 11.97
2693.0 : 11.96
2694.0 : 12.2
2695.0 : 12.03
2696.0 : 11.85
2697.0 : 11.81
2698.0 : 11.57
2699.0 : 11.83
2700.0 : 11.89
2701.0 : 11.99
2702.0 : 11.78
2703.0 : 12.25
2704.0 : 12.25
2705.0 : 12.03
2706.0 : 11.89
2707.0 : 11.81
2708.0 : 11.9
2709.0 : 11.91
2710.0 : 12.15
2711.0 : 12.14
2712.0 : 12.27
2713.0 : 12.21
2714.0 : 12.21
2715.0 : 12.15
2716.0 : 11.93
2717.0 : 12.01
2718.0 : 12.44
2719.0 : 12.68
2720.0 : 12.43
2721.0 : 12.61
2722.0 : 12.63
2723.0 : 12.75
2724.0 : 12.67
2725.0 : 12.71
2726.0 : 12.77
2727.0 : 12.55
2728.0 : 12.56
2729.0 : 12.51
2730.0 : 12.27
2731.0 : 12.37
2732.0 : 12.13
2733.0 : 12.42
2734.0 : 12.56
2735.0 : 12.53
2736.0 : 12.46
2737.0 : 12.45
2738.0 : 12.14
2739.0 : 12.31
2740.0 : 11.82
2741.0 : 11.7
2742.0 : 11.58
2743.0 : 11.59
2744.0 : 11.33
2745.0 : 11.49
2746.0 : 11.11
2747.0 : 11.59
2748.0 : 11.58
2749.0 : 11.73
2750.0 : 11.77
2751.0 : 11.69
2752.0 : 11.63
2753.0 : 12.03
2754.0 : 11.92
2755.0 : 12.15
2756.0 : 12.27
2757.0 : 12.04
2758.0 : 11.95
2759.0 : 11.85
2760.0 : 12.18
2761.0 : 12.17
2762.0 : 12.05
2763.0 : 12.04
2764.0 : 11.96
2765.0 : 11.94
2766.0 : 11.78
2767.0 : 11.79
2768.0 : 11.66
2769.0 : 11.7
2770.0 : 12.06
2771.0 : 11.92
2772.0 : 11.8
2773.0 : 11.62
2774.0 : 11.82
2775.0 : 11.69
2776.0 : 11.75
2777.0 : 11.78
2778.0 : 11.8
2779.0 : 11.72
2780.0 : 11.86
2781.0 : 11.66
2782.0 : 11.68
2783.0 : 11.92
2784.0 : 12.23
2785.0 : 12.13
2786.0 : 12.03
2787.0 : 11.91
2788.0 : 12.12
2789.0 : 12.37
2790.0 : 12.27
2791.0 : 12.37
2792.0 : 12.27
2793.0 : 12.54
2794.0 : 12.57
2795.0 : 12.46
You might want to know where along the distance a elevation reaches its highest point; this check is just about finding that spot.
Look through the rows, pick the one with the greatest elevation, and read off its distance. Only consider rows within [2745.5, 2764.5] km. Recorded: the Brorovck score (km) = 2756.0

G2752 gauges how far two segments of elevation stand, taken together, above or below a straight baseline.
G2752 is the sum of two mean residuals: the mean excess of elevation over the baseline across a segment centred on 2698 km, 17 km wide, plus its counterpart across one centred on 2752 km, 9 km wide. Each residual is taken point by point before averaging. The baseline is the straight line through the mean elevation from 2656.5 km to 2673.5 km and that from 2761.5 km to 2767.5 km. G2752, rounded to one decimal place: -1.2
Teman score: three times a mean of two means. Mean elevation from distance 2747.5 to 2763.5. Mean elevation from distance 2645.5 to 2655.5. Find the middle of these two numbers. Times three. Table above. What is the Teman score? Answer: 38.2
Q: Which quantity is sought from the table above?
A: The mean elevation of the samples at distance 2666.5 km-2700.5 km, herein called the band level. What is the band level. 12.5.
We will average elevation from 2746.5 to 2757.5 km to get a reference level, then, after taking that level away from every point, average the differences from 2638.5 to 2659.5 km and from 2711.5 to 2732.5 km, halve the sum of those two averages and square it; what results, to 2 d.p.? 1.26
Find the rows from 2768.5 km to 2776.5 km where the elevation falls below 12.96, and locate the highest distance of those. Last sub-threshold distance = 2776.0 km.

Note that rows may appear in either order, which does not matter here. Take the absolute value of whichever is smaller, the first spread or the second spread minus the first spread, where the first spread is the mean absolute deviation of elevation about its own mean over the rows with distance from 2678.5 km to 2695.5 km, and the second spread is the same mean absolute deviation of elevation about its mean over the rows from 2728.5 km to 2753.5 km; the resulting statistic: 0.19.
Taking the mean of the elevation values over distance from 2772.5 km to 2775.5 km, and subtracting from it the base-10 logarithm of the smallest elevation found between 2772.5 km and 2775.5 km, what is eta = 10.6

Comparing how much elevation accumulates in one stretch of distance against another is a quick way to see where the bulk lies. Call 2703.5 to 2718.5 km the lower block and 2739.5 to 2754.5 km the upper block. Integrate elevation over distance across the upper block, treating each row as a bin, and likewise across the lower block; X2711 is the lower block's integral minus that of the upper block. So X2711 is 6.7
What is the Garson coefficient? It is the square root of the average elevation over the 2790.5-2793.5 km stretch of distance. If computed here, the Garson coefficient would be 3.52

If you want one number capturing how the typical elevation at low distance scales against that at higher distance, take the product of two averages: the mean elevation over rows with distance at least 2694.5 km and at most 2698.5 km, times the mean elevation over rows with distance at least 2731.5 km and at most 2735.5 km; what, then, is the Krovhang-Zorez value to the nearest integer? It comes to 147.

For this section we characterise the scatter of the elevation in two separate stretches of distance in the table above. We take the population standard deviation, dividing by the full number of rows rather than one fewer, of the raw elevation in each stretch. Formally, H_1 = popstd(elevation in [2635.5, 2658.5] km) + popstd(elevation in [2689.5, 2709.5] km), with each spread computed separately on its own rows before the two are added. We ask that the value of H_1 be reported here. 0.38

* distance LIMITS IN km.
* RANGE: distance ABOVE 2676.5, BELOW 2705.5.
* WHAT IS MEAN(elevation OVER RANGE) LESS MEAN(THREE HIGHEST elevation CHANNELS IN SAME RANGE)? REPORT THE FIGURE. -0.94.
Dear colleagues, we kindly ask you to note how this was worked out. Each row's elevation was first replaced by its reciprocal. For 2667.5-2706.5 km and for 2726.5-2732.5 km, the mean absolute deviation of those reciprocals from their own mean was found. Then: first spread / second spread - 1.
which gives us 2.49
